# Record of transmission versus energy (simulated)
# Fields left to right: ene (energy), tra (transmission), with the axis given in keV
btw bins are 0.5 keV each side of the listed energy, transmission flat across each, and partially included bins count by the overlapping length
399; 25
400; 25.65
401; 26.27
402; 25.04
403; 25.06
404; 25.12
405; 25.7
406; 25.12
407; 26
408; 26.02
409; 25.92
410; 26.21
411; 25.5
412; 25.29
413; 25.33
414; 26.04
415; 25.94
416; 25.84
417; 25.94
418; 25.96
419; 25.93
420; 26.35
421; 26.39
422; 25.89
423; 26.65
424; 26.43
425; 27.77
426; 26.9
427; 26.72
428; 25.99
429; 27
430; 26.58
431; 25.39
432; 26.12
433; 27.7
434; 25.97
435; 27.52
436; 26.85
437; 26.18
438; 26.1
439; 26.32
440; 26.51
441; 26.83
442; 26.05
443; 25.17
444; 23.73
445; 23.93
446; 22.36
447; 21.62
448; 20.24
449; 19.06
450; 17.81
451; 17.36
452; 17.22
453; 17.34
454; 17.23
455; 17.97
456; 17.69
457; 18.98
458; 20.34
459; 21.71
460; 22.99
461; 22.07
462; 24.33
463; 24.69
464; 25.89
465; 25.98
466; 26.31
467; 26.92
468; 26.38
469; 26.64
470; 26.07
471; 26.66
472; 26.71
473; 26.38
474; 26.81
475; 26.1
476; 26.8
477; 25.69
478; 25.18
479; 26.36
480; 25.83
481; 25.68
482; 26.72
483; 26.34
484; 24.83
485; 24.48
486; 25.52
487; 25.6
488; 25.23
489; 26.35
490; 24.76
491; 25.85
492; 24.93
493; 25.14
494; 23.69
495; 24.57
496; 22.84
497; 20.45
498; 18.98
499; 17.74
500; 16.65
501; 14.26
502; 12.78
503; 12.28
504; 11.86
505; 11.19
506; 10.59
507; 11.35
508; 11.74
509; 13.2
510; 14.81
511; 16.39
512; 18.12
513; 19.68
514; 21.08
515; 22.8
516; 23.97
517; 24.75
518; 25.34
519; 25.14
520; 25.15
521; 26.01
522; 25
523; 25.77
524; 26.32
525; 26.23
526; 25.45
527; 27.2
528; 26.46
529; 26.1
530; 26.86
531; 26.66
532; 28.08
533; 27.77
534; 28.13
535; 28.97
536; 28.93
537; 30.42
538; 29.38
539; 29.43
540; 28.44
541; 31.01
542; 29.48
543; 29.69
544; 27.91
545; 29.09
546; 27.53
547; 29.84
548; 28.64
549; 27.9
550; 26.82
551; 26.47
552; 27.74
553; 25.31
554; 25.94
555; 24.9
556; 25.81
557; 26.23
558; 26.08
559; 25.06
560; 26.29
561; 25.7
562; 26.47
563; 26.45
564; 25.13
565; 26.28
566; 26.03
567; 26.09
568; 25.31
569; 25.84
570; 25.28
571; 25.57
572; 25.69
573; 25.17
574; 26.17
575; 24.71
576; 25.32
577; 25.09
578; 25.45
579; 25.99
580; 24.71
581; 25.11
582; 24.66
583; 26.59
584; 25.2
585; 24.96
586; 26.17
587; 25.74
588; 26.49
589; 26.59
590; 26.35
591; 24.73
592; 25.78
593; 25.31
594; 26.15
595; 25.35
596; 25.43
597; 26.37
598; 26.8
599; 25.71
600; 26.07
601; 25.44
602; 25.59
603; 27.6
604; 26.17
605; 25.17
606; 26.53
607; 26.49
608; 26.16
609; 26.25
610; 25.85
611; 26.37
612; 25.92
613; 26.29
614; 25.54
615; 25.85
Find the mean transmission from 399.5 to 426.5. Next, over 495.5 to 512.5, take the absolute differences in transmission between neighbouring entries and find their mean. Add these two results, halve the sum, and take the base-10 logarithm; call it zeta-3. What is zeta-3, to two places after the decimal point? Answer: 1.13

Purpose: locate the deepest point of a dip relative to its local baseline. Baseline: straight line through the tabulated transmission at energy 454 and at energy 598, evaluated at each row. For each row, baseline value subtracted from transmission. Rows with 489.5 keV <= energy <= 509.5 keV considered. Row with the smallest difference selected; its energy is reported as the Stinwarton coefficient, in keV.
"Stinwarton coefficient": 506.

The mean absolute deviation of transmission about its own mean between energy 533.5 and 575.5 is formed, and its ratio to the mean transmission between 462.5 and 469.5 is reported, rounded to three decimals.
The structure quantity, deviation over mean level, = 0.059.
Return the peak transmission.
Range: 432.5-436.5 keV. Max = 27.7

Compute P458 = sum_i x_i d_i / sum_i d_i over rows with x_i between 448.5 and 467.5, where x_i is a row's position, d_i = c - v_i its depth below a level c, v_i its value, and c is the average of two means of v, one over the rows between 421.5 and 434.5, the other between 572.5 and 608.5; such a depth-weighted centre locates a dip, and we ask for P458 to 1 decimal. 454.4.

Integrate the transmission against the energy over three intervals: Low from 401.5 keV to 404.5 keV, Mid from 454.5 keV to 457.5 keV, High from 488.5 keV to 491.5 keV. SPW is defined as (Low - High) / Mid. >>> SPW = -0.032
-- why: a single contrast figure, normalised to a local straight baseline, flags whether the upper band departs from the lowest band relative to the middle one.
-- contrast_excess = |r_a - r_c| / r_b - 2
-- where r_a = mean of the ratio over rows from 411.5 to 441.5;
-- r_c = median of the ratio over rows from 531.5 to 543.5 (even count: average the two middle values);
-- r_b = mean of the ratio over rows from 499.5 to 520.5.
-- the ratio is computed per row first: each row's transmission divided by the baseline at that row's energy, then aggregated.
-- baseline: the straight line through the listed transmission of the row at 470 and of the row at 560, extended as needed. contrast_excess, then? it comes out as -1.85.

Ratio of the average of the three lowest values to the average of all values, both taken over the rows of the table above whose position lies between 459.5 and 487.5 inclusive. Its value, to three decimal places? 0.900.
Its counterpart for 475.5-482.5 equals 0.980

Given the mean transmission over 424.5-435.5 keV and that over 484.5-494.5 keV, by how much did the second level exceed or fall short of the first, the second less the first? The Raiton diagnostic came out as -2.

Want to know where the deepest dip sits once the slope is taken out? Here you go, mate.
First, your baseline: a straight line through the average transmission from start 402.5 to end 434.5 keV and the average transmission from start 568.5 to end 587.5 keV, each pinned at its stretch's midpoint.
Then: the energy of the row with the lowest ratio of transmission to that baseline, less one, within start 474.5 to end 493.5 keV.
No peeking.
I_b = 485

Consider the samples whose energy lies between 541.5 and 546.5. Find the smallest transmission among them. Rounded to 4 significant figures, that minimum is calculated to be 27.53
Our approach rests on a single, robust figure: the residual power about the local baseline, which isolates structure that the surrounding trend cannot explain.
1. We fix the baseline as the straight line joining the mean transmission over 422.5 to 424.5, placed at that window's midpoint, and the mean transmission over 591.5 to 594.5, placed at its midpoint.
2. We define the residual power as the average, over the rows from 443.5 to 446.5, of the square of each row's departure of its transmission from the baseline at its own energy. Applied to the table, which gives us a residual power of 10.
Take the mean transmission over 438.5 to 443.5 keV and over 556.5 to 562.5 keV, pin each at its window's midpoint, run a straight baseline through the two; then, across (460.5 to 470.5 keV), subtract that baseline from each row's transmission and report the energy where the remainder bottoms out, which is 461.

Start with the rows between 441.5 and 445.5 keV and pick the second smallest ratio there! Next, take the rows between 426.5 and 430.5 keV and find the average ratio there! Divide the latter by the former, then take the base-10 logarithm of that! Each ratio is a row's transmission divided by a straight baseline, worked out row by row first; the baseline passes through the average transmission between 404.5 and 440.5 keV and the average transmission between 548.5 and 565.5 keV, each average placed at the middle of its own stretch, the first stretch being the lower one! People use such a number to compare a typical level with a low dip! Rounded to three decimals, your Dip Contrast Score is 0.045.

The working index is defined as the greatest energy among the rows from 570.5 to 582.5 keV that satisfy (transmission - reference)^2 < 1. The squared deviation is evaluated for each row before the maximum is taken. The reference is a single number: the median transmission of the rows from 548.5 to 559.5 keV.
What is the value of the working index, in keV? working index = 581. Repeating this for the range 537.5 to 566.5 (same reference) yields 566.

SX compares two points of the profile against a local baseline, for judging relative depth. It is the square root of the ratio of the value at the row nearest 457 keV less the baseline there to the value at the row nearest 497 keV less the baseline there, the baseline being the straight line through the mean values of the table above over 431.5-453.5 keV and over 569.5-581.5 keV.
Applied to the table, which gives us 1.1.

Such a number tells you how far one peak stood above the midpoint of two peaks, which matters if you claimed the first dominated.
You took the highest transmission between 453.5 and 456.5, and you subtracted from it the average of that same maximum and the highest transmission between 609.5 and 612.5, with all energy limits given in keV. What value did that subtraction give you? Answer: -4.2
